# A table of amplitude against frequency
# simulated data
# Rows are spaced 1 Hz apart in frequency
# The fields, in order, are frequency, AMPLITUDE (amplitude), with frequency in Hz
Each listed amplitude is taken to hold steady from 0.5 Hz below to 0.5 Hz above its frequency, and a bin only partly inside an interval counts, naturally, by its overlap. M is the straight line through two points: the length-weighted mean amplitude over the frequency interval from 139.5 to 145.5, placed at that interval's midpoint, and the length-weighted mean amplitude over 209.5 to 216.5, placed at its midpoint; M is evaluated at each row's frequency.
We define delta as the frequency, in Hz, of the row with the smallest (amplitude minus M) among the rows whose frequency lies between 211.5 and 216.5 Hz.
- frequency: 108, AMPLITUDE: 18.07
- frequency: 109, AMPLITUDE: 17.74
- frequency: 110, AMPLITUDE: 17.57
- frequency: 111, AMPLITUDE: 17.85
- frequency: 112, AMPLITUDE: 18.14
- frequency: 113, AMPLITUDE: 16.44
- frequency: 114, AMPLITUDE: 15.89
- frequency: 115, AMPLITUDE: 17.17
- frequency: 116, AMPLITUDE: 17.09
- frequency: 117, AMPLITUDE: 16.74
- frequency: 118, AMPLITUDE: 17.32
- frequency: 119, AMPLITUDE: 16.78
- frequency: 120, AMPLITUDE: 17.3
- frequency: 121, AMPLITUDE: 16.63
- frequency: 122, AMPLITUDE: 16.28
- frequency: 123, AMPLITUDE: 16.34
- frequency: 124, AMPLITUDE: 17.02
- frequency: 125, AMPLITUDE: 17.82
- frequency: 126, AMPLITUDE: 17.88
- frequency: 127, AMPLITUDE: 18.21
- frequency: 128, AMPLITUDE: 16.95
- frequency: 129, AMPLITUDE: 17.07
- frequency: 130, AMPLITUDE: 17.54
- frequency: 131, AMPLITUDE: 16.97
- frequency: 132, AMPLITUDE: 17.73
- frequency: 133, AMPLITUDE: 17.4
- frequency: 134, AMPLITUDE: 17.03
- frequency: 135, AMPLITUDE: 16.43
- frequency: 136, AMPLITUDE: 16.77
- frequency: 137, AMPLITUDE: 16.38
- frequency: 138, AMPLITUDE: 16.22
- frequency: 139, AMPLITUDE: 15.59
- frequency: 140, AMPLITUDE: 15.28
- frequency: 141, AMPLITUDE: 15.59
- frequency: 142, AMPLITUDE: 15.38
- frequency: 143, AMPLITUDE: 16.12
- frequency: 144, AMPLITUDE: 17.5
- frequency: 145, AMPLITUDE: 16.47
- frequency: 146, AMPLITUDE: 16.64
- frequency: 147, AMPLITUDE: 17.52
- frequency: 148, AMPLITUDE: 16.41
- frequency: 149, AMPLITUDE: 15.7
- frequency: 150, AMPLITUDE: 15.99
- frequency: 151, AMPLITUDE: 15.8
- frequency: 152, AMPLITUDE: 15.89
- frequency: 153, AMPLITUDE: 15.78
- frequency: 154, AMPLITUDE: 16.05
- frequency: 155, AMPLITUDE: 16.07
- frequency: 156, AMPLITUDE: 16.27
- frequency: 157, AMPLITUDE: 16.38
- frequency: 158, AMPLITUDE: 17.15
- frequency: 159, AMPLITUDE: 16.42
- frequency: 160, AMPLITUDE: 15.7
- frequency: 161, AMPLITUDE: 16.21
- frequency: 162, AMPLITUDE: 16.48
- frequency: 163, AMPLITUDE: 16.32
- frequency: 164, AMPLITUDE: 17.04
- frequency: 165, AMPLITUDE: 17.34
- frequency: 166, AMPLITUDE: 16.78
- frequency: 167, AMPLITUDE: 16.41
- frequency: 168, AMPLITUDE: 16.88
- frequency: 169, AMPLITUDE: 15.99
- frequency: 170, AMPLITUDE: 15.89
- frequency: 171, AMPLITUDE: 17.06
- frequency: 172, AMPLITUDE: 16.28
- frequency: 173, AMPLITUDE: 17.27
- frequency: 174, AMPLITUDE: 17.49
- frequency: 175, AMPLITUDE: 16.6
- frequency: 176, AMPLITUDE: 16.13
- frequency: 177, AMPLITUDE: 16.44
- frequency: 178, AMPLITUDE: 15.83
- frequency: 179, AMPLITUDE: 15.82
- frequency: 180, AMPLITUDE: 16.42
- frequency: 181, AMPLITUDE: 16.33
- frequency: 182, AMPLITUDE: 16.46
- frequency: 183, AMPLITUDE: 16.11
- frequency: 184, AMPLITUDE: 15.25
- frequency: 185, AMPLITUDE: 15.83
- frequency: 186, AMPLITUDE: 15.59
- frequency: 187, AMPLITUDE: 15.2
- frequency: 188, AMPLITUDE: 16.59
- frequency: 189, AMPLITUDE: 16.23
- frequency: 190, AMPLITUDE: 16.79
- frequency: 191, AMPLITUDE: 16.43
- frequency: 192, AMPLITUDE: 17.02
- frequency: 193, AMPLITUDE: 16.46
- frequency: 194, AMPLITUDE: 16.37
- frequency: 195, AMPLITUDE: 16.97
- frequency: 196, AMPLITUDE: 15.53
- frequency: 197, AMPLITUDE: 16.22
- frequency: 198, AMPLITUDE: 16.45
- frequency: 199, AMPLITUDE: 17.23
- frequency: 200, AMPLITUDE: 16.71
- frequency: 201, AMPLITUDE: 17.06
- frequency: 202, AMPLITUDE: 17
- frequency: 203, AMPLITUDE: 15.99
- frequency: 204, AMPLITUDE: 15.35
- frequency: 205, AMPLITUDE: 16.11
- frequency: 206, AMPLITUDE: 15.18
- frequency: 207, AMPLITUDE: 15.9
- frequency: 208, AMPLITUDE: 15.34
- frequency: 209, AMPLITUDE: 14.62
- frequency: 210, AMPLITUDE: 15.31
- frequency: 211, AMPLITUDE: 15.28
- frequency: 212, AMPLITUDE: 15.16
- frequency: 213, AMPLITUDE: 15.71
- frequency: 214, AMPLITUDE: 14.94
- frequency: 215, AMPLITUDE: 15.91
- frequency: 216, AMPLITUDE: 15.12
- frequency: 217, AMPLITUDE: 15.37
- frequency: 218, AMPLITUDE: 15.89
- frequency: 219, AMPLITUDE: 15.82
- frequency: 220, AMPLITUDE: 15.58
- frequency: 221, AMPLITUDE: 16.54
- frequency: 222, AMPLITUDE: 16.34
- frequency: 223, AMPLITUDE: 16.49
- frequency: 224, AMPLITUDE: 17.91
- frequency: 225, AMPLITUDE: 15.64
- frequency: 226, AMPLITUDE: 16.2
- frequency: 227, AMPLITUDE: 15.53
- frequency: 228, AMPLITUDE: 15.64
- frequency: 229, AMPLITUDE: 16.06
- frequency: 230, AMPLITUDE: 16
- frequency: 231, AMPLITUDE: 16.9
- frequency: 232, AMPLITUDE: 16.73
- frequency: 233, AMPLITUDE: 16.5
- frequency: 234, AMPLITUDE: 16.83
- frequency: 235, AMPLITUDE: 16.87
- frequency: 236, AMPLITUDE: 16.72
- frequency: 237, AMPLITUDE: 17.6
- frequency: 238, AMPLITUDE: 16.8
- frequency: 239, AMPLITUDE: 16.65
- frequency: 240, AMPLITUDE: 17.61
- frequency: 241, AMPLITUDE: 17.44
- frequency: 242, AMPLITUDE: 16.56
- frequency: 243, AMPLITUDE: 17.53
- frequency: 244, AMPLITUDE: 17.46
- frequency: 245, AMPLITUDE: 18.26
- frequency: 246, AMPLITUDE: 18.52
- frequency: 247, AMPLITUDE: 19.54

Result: 214 Hz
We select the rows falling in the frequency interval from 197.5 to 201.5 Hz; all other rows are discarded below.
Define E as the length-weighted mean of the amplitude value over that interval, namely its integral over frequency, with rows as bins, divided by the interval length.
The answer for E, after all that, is 16.9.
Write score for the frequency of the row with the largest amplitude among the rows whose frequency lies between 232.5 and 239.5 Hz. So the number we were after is 237 Hz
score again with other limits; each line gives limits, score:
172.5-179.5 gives 174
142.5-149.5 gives 147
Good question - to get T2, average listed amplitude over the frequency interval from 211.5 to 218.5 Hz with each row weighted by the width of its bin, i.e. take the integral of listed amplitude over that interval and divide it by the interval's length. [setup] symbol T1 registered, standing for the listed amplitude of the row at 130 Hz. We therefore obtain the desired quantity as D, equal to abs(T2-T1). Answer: 2.1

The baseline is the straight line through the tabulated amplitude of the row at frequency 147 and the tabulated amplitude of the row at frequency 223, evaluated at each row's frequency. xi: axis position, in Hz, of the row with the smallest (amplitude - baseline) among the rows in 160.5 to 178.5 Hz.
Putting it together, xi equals 170 Hz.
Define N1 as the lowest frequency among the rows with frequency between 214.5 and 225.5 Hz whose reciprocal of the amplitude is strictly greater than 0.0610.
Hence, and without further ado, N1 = 215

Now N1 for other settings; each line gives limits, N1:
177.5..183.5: 178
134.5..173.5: 137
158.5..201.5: 160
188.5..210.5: 189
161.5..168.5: 163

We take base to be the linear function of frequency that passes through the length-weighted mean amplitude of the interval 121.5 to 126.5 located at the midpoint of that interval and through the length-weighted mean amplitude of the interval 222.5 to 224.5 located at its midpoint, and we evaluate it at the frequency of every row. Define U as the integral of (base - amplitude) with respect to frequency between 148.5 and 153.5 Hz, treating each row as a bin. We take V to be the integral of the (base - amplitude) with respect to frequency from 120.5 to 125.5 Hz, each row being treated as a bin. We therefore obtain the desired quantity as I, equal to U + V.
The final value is 7.6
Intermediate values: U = 6.4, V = 1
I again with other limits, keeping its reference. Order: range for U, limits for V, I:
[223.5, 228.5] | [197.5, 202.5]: 6.5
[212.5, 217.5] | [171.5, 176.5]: 10.8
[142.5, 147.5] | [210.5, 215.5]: 10.2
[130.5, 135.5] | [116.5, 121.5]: 0.4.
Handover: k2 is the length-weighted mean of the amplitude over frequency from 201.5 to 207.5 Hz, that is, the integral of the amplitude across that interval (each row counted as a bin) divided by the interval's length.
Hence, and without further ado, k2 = 15.9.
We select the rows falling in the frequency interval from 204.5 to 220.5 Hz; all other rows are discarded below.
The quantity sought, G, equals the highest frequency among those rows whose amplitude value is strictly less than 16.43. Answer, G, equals 220 Hz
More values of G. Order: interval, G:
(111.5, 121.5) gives 114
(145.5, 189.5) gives 189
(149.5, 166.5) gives 163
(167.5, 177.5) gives 176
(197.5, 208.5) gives 208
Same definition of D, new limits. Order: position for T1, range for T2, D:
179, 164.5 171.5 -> 0.8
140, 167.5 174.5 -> 1.4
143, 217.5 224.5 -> 0.2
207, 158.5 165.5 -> 0.6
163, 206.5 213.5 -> 1.0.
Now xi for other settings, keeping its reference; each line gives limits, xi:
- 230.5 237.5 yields 233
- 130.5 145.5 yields 140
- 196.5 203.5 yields 203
